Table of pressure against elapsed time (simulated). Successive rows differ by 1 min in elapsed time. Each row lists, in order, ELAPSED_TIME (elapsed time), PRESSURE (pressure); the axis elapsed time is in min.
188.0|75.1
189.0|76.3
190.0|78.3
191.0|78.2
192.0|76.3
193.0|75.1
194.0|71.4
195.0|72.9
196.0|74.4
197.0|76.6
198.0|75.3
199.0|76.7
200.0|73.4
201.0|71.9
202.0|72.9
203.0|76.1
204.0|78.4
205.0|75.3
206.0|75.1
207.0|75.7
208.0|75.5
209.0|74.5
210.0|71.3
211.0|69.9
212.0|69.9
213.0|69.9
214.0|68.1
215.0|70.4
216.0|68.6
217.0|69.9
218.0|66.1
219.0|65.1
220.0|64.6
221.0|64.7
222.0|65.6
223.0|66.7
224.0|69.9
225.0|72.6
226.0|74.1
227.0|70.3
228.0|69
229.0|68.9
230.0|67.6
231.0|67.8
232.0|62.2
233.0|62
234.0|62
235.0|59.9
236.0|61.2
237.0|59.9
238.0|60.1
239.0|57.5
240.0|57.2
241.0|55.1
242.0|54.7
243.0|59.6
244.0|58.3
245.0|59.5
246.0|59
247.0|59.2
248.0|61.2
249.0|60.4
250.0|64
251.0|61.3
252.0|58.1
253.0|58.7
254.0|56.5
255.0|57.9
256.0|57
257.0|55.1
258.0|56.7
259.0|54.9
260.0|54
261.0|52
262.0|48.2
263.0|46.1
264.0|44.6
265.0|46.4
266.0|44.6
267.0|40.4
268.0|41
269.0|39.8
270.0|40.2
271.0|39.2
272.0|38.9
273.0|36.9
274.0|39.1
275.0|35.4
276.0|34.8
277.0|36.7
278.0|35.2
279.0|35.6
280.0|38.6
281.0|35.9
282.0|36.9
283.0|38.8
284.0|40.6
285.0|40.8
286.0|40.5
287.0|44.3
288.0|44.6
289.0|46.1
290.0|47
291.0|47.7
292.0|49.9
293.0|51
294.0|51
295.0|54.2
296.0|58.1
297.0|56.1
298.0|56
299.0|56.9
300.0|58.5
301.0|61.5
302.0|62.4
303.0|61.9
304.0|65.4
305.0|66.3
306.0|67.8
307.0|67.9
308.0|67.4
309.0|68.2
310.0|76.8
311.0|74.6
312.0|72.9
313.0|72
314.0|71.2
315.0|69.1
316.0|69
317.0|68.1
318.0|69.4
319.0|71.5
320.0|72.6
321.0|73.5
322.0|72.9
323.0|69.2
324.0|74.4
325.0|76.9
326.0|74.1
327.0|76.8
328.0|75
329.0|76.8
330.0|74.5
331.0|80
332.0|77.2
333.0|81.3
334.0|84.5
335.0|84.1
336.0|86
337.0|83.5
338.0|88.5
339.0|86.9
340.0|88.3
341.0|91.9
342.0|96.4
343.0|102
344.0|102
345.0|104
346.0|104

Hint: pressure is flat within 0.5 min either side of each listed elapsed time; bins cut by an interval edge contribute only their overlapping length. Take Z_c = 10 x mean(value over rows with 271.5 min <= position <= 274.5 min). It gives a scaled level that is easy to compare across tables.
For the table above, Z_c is 383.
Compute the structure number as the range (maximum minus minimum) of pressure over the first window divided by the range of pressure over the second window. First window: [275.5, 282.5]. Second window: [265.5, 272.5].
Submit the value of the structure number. 0.7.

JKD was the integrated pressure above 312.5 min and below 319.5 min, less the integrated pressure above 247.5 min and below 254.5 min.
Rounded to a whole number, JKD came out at 70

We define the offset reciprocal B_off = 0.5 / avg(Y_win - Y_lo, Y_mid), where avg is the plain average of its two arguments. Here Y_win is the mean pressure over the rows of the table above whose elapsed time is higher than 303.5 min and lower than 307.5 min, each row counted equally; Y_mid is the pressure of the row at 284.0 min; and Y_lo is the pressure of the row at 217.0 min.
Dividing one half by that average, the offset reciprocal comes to 0.027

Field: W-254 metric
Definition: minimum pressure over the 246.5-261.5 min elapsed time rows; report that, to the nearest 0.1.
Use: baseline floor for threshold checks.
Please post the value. 52.0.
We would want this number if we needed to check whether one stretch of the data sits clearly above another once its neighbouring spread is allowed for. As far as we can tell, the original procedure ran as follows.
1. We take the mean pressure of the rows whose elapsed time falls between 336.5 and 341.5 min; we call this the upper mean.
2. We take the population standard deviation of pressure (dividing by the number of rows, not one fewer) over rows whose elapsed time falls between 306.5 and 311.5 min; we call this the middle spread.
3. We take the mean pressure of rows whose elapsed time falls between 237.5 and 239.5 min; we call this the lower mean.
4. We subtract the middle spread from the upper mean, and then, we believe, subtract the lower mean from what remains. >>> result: 25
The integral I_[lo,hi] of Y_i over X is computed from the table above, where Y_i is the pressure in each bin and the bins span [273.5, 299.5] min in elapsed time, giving 1152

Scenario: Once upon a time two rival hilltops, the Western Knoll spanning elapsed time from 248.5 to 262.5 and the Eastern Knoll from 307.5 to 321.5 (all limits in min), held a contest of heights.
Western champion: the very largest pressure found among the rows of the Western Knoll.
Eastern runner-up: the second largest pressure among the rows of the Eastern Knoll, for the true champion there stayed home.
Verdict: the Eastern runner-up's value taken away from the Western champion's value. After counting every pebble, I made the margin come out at -11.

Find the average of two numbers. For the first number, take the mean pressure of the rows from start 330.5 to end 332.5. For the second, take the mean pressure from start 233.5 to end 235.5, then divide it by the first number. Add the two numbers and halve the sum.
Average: 39.7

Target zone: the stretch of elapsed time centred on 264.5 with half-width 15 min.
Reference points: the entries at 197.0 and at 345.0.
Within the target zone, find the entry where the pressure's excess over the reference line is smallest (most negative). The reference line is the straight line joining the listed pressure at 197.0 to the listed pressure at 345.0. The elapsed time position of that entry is 276.0 min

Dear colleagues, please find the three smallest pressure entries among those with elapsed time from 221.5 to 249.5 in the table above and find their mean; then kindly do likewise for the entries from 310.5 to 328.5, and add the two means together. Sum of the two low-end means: 124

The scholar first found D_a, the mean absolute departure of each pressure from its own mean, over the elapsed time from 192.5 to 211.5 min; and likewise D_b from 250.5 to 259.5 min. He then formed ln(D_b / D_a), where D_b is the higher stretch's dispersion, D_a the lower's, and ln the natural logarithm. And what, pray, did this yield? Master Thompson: -0.2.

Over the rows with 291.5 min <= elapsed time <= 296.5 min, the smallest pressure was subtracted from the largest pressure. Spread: 8.2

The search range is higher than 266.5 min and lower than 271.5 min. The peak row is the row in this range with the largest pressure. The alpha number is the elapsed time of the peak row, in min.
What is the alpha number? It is 268.0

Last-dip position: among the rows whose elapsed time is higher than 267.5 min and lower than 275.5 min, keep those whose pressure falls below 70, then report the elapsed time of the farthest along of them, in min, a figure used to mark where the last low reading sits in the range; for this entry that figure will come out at 275.0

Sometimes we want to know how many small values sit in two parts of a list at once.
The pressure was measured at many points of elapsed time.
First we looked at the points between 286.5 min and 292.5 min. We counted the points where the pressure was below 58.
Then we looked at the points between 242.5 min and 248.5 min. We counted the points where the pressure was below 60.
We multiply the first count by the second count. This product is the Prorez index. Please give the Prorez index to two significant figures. 30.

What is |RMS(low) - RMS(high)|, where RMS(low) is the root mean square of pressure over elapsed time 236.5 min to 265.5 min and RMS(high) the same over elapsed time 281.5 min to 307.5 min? 3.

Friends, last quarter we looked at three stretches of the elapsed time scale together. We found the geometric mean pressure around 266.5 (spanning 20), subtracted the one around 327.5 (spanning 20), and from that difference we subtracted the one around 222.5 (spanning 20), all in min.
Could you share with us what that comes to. -101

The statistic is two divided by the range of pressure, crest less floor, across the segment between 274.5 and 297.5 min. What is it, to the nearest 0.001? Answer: 0.086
